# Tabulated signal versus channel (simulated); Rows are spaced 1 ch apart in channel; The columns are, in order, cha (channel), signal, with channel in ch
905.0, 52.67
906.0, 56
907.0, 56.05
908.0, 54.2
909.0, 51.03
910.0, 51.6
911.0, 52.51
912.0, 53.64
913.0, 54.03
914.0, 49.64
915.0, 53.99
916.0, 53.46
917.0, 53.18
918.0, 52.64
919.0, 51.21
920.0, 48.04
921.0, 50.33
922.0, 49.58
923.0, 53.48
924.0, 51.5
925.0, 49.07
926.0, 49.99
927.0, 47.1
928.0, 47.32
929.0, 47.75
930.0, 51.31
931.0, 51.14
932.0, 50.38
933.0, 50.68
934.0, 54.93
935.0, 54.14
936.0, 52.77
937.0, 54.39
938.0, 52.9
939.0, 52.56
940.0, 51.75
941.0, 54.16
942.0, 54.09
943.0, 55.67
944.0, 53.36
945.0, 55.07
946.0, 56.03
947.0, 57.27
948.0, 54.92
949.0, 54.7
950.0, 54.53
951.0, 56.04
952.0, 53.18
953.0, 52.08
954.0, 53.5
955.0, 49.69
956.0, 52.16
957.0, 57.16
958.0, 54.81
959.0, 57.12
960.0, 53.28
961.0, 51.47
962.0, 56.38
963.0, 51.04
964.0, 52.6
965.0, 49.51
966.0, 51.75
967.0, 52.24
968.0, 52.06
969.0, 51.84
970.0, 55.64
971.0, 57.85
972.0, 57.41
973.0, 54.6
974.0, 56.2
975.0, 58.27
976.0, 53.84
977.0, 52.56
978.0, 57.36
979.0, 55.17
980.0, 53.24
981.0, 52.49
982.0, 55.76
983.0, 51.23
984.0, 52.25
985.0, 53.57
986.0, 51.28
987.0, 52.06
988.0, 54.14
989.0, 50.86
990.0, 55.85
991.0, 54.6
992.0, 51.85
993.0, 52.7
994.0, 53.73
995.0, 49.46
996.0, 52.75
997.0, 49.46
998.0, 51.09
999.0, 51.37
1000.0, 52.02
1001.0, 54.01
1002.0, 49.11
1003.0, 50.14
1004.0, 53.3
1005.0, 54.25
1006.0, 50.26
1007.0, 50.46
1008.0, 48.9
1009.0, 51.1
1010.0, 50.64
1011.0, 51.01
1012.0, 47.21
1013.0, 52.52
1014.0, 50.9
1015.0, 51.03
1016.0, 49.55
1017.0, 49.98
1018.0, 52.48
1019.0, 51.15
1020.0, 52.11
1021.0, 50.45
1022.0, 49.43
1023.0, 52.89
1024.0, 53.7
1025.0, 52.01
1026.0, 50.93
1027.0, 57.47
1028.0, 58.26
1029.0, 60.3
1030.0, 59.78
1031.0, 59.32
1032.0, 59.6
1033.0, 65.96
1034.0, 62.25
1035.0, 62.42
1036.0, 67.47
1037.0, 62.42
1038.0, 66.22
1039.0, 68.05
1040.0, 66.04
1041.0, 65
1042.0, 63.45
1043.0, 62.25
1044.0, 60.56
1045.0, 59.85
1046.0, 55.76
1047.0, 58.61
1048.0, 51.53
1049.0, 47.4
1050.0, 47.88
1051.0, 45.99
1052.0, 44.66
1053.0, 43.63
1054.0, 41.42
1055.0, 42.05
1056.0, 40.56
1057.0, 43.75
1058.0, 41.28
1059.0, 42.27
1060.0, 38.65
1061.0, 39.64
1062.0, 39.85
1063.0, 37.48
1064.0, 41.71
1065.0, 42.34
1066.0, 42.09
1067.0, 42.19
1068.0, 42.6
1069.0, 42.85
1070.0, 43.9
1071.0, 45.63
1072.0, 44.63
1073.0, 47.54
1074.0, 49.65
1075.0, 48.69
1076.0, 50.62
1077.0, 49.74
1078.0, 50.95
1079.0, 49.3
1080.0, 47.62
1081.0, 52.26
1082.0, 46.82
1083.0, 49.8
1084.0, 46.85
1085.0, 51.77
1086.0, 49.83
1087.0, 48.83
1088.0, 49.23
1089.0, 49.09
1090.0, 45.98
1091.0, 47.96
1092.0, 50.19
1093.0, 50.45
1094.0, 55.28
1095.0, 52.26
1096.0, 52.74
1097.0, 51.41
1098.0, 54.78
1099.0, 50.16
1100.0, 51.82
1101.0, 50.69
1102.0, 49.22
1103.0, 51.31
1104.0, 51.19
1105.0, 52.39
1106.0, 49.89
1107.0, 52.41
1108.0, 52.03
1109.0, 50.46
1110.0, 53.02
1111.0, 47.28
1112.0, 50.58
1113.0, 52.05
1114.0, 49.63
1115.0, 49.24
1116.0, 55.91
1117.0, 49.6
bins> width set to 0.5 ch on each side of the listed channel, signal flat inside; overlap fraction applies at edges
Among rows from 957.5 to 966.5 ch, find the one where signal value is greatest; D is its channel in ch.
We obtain 959.0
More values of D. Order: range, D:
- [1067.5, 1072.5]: 1071.0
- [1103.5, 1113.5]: 1110.0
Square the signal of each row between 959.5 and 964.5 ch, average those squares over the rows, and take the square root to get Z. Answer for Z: 53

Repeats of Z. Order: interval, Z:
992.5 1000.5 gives 52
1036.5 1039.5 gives 66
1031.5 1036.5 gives 64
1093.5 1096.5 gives 53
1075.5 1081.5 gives 50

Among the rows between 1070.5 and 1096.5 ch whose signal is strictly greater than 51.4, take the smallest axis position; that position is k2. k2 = 1081.0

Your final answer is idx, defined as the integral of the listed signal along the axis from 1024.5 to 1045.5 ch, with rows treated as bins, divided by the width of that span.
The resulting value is 61.4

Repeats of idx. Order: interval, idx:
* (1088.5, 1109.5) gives 51.0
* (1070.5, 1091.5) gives 48.7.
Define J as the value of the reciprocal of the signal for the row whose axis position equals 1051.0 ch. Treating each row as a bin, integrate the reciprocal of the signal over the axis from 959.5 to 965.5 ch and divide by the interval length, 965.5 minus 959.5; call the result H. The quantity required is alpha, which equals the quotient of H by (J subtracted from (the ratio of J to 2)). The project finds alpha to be -1.76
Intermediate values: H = 0.0191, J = 0.0217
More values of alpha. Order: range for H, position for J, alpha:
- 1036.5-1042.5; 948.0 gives -1.69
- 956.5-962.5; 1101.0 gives -1.84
